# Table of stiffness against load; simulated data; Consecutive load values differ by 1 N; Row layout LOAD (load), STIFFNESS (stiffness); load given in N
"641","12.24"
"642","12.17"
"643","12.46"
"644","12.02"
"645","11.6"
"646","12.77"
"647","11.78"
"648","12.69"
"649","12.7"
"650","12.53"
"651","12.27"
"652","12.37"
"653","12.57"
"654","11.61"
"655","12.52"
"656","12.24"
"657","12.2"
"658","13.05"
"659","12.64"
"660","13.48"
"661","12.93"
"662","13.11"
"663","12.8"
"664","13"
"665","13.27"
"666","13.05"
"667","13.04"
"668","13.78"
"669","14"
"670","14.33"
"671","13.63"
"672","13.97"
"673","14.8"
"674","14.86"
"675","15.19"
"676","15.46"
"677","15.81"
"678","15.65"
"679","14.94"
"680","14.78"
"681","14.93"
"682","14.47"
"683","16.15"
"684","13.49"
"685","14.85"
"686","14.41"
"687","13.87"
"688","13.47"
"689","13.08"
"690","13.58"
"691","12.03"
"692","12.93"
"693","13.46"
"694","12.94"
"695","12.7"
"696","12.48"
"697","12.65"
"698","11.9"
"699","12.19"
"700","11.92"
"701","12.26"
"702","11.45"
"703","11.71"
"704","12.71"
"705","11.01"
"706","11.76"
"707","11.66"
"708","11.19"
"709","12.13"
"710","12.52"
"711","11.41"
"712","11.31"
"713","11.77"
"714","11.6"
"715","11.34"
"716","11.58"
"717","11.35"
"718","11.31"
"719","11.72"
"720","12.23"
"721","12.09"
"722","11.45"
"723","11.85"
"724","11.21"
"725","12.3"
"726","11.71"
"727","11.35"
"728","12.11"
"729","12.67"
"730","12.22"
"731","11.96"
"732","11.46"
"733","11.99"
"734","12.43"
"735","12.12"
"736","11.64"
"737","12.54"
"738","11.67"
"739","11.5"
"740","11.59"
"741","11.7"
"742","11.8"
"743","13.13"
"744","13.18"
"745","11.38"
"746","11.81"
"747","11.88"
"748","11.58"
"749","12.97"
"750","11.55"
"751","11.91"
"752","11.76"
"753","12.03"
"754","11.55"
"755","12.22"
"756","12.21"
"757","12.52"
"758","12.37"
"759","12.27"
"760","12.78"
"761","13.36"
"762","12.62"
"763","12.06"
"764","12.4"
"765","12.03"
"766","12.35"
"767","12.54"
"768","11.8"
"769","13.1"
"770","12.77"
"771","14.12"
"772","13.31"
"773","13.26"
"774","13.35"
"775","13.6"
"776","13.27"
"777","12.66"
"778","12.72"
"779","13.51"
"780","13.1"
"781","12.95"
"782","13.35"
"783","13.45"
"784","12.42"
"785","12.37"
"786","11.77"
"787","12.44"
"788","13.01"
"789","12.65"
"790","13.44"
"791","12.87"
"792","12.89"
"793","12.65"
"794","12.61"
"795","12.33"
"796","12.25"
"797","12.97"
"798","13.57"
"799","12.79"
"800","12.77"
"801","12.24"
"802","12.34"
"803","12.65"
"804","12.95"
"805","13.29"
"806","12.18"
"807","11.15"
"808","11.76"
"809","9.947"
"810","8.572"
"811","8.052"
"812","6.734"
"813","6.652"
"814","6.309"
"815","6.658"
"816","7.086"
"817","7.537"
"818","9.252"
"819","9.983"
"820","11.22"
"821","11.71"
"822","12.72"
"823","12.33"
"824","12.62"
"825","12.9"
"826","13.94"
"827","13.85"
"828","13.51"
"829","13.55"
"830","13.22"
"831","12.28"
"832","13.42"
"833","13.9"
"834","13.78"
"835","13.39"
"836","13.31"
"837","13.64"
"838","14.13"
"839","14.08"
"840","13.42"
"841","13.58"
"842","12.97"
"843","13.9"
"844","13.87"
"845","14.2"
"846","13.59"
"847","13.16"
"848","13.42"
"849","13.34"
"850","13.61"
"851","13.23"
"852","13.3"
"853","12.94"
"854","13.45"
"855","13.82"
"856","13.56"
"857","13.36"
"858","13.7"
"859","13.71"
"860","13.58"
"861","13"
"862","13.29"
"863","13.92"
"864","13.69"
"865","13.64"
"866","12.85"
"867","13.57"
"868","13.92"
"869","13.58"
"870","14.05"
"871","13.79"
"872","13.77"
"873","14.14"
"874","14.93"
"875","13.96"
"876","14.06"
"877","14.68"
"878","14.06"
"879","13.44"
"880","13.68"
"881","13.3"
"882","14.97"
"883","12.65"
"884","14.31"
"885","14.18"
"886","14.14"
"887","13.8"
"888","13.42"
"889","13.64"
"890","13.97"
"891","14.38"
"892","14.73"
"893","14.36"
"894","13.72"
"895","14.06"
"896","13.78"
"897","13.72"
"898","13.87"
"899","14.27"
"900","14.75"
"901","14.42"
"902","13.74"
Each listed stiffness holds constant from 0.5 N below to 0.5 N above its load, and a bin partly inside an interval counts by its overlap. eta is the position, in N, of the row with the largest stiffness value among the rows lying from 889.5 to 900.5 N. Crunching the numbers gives 900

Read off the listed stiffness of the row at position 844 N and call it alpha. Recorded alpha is 13.87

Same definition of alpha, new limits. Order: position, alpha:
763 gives 12.06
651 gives 12.27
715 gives 11.34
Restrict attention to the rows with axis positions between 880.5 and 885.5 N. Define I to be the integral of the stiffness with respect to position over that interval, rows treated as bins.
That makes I 69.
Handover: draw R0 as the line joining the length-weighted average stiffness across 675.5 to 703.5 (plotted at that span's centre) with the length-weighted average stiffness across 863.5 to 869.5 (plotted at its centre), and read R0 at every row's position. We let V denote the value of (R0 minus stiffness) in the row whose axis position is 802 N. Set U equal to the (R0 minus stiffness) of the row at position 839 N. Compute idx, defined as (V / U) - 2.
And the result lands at -4.3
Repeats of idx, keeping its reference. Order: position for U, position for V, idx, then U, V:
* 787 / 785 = -0.9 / 1.1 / 1.2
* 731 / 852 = -1.8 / 1.6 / 0.2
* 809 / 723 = -1.5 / 3.6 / 1.7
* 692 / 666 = -1.2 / 0.6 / 0.5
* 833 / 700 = -6.6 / -0.4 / 1.6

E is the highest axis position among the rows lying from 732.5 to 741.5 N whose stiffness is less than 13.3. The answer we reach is 741 N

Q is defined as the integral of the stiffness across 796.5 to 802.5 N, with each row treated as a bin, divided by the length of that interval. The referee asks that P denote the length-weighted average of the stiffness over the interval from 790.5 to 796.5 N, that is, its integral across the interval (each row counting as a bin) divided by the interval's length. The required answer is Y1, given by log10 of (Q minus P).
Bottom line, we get -0.74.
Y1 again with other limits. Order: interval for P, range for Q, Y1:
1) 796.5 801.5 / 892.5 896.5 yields 0.05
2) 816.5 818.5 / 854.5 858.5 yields 0.72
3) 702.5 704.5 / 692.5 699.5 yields -0.39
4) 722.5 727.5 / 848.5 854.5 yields 0.21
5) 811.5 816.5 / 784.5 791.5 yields 0.78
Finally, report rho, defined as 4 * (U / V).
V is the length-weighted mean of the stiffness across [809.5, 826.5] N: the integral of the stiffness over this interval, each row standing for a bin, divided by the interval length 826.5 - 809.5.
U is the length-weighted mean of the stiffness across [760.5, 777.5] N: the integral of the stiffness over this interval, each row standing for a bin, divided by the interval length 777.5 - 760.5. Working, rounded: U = 12.9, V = 9.7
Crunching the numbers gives 5.3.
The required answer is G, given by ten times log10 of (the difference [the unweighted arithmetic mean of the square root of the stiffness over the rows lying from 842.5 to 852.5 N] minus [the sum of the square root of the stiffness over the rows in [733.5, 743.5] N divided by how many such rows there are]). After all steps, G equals -6.6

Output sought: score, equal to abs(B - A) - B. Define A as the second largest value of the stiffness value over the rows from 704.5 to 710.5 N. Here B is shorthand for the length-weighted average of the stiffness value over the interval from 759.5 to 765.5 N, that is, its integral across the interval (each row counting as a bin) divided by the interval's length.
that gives -12.1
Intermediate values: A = 12.13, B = 12.5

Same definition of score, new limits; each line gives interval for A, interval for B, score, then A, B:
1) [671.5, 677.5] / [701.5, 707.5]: -8.0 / 15.46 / 11.7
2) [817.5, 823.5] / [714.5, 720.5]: -10.8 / 12.33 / 11.6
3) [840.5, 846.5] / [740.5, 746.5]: -10.4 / 13.9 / 12.2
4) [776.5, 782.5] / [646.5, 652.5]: -11.4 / 13.35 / 12.4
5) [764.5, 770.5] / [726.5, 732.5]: -11.2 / 12.77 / 12.0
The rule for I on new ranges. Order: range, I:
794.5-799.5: 64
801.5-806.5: 63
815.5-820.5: 45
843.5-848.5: 68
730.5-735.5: 60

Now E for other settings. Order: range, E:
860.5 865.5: 862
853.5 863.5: 862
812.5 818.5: 818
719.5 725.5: 725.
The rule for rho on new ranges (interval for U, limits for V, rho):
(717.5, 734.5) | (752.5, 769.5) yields 3.8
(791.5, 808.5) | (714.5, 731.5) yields 4.3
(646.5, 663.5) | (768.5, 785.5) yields 3.8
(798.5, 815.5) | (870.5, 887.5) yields 3.0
